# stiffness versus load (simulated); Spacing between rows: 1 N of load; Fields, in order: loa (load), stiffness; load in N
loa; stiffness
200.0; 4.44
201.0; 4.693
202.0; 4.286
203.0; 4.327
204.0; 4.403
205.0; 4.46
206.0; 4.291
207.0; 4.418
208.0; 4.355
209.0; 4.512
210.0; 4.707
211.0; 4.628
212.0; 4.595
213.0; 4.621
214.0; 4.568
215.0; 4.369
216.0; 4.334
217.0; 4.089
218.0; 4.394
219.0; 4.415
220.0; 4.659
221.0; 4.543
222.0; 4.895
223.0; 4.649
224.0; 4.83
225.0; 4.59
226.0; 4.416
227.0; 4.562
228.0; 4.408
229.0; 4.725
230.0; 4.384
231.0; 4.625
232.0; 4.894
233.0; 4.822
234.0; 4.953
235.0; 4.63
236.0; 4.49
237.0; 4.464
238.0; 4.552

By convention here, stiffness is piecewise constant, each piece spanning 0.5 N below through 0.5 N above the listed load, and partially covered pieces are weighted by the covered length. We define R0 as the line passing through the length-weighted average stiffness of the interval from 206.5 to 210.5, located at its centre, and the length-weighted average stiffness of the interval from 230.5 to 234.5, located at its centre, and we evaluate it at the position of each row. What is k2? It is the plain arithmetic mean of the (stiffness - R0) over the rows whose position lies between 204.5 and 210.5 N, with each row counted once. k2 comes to -0.03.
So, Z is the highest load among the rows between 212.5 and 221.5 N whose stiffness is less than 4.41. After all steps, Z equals 218.0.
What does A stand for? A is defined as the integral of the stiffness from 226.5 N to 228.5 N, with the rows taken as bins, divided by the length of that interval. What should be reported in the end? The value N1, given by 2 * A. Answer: 8.97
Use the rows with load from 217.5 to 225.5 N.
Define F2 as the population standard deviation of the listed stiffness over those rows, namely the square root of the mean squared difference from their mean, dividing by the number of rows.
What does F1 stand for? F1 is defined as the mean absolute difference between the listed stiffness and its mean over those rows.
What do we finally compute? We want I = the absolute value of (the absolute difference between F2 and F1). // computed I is 0.030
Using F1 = 0.136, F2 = 0.167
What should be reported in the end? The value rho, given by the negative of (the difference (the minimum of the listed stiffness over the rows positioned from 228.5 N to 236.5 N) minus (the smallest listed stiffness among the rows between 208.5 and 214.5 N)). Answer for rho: 0.13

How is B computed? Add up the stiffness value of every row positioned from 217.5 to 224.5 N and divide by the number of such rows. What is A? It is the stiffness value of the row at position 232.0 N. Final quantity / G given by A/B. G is 1.06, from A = 4.894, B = 4.63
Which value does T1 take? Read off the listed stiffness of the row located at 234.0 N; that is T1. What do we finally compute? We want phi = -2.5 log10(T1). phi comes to -1.74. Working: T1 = 4.953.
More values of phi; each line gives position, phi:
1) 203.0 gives -1.59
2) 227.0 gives -1.65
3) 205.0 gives -1.62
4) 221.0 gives -1.64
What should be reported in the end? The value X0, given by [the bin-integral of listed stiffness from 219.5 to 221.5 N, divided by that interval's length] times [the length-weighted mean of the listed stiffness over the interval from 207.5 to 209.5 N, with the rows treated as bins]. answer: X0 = 20.4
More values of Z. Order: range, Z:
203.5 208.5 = 208.0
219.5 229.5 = 228.0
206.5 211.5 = 208.0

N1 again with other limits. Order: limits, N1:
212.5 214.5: 9.19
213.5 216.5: 8.85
